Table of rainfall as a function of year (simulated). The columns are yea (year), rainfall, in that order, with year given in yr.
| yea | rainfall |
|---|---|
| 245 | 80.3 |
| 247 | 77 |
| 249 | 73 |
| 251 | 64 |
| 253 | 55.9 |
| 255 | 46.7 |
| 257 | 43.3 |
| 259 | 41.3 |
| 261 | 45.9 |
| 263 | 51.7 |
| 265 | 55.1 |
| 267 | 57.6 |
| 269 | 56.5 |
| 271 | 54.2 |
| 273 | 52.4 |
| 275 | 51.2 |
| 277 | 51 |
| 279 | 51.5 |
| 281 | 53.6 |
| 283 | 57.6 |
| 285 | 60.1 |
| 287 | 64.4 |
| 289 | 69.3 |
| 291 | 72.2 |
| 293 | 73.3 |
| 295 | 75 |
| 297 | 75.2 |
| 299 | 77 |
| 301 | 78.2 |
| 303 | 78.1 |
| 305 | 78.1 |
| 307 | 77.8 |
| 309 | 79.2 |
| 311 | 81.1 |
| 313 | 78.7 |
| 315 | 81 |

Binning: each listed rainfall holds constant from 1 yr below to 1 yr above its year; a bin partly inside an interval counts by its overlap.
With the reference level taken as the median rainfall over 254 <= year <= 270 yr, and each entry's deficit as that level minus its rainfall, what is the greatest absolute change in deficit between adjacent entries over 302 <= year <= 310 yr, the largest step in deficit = 1.4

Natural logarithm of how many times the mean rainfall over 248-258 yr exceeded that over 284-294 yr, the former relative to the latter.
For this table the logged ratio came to -0.18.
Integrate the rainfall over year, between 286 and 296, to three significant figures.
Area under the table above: 708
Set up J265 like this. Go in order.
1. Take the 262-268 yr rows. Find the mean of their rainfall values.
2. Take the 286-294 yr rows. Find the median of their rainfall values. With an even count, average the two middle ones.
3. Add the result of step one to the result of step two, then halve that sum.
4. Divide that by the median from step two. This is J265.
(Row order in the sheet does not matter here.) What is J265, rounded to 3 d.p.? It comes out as 0.887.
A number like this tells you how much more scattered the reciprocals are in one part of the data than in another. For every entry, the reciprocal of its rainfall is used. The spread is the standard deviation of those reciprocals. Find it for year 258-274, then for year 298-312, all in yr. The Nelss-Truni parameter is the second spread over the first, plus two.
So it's 2.09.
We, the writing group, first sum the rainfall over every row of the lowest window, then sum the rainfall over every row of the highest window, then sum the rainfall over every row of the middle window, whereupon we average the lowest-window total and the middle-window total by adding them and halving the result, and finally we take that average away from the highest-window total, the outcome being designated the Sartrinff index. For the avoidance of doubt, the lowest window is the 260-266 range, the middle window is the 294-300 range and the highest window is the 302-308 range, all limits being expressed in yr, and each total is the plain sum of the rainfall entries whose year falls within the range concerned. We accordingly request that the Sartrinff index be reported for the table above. 44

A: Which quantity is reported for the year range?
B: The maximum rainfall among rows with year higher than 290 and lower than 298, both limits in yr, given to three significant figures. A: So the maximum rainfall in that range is 75.2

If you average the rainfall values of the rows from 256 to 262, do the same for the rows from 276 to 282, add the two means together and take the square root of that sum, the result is 9.8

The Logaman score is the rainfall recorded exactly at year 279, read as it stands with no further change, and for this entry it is 51.5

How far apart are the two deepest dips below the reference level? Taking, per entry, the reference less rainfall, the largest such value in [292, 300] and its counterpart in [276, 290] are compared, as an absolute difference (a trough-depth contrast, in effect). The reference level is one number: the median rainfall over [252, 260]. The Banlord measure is 22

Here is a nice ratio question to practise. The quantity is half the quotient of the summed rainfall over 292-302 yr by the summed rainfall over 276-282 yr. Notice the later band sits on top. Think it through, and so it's 1.2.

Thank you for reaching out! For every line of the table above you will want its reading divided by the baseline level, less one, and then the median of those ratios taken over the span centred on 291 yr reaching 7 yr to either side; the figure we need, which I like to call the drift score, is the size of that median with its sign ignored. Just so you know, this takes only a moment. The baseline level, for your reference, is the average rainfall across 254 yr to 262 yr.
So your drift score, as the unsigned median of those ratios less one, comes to 0.6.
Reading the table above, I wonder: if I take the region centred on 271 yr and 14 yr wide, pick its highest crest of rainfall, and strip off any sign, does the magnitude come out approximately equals 58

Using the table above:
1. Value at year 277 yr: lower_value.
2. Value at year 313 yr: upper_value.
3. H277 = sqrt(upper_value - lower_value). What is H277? 5.3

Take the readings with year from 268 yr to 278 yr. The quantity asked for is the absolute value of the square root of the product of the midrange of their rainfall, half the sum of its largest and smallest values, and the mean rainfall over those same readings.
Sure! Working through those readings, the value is 53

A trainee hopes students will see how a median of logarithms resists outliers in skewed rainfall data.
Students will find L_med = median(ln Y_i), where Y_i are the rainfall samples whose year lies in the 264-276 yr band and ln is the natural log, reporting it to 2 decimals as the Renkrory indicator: 4.00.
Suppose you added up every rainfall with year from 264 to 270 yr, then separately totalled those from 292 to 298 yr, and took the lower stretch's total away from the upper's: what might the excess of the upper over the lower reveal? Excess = 54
